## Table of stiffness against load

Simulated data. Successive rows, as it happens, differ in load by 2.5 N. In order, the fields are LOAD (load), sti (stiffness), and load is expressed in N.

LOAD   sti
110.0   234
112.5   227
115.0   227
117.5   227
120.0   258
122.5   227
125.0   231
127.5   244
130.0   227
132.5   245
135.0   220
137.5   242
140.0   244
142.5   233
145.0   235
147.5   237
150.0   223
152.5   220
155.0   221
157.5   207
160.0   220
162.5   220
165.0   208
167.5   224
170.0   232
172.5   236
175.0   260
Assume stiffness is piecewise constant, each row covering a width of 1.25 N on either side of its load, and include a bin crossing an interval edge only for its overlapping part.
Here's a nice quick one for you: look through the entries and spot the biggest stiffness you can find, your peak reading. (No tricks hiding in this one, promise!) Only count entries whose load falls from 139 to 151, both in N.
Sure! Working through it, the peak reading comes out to 244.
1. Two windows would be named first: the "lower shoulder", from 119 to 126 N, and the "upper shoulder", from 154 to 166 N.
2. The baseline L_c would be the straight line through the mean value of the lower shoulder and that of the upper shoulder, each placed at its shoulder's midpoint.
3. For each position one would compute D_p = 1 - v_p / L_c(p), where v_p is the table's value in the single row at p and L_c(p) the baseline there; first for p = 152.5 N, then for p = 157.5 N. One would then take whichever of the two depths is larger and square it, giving 0.0020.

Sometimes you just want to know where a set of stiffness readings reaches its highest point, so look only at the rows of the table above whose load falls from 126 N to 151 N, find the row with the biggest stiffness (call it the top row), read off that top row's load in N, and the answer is 132.5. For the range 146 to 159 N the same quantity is 147.5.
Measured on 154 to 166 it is 155.0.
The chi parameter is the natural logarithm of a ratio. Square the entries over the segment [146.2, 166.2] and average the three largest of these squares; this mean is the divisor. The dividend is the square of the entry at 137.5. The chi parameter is 0.13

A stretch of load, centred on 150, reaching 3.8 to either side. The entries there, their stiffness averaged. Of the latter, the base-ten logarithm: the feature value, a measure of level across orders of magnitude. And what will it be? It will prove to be 2.36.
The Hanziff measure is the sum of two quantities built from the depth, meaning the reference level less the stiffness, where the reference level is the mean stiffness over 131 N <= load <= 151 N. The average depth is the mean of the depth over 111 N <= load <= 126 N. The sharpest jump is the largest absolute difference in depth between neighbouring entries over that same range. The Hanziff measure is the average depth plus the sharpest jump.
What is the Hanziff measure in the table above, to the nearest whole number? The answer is 33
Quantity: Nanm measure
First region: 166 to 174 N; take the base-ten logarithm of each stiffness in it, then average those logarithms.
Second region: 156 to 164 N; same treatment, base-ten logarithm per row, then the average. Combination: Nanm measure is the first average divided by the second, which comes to 1.01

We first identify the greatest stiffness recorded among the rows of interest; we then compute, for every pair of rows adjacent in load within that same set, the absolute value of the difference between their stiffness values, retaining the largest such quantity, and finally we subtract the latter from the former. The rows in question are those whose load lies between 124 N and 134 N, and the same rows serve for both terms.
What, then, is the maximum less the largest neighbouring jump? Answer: 227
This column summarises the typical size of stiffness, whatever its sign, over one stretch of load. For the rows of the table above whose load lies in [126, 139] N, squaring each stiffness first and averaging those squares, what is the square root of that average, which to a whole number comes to 236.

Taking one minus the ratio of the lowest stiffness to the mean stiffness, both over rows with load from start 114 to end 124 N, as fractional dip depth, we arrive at 0.033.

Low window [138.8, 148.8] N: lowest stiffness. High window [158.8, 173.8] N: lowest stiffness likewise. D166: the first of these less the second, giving 25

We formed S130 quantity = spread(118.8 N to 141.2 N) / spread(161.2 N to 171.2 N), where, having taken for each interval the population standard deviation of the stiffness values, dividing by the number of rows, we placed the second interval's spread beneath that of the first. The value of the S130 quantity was 1.3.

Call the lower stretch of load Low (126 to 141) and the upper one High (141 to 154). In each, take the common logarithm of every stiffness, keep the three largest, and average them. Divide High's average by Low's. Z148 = 0.99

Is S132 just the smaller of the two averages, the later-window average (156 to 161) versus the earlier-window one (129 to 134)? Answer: 214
